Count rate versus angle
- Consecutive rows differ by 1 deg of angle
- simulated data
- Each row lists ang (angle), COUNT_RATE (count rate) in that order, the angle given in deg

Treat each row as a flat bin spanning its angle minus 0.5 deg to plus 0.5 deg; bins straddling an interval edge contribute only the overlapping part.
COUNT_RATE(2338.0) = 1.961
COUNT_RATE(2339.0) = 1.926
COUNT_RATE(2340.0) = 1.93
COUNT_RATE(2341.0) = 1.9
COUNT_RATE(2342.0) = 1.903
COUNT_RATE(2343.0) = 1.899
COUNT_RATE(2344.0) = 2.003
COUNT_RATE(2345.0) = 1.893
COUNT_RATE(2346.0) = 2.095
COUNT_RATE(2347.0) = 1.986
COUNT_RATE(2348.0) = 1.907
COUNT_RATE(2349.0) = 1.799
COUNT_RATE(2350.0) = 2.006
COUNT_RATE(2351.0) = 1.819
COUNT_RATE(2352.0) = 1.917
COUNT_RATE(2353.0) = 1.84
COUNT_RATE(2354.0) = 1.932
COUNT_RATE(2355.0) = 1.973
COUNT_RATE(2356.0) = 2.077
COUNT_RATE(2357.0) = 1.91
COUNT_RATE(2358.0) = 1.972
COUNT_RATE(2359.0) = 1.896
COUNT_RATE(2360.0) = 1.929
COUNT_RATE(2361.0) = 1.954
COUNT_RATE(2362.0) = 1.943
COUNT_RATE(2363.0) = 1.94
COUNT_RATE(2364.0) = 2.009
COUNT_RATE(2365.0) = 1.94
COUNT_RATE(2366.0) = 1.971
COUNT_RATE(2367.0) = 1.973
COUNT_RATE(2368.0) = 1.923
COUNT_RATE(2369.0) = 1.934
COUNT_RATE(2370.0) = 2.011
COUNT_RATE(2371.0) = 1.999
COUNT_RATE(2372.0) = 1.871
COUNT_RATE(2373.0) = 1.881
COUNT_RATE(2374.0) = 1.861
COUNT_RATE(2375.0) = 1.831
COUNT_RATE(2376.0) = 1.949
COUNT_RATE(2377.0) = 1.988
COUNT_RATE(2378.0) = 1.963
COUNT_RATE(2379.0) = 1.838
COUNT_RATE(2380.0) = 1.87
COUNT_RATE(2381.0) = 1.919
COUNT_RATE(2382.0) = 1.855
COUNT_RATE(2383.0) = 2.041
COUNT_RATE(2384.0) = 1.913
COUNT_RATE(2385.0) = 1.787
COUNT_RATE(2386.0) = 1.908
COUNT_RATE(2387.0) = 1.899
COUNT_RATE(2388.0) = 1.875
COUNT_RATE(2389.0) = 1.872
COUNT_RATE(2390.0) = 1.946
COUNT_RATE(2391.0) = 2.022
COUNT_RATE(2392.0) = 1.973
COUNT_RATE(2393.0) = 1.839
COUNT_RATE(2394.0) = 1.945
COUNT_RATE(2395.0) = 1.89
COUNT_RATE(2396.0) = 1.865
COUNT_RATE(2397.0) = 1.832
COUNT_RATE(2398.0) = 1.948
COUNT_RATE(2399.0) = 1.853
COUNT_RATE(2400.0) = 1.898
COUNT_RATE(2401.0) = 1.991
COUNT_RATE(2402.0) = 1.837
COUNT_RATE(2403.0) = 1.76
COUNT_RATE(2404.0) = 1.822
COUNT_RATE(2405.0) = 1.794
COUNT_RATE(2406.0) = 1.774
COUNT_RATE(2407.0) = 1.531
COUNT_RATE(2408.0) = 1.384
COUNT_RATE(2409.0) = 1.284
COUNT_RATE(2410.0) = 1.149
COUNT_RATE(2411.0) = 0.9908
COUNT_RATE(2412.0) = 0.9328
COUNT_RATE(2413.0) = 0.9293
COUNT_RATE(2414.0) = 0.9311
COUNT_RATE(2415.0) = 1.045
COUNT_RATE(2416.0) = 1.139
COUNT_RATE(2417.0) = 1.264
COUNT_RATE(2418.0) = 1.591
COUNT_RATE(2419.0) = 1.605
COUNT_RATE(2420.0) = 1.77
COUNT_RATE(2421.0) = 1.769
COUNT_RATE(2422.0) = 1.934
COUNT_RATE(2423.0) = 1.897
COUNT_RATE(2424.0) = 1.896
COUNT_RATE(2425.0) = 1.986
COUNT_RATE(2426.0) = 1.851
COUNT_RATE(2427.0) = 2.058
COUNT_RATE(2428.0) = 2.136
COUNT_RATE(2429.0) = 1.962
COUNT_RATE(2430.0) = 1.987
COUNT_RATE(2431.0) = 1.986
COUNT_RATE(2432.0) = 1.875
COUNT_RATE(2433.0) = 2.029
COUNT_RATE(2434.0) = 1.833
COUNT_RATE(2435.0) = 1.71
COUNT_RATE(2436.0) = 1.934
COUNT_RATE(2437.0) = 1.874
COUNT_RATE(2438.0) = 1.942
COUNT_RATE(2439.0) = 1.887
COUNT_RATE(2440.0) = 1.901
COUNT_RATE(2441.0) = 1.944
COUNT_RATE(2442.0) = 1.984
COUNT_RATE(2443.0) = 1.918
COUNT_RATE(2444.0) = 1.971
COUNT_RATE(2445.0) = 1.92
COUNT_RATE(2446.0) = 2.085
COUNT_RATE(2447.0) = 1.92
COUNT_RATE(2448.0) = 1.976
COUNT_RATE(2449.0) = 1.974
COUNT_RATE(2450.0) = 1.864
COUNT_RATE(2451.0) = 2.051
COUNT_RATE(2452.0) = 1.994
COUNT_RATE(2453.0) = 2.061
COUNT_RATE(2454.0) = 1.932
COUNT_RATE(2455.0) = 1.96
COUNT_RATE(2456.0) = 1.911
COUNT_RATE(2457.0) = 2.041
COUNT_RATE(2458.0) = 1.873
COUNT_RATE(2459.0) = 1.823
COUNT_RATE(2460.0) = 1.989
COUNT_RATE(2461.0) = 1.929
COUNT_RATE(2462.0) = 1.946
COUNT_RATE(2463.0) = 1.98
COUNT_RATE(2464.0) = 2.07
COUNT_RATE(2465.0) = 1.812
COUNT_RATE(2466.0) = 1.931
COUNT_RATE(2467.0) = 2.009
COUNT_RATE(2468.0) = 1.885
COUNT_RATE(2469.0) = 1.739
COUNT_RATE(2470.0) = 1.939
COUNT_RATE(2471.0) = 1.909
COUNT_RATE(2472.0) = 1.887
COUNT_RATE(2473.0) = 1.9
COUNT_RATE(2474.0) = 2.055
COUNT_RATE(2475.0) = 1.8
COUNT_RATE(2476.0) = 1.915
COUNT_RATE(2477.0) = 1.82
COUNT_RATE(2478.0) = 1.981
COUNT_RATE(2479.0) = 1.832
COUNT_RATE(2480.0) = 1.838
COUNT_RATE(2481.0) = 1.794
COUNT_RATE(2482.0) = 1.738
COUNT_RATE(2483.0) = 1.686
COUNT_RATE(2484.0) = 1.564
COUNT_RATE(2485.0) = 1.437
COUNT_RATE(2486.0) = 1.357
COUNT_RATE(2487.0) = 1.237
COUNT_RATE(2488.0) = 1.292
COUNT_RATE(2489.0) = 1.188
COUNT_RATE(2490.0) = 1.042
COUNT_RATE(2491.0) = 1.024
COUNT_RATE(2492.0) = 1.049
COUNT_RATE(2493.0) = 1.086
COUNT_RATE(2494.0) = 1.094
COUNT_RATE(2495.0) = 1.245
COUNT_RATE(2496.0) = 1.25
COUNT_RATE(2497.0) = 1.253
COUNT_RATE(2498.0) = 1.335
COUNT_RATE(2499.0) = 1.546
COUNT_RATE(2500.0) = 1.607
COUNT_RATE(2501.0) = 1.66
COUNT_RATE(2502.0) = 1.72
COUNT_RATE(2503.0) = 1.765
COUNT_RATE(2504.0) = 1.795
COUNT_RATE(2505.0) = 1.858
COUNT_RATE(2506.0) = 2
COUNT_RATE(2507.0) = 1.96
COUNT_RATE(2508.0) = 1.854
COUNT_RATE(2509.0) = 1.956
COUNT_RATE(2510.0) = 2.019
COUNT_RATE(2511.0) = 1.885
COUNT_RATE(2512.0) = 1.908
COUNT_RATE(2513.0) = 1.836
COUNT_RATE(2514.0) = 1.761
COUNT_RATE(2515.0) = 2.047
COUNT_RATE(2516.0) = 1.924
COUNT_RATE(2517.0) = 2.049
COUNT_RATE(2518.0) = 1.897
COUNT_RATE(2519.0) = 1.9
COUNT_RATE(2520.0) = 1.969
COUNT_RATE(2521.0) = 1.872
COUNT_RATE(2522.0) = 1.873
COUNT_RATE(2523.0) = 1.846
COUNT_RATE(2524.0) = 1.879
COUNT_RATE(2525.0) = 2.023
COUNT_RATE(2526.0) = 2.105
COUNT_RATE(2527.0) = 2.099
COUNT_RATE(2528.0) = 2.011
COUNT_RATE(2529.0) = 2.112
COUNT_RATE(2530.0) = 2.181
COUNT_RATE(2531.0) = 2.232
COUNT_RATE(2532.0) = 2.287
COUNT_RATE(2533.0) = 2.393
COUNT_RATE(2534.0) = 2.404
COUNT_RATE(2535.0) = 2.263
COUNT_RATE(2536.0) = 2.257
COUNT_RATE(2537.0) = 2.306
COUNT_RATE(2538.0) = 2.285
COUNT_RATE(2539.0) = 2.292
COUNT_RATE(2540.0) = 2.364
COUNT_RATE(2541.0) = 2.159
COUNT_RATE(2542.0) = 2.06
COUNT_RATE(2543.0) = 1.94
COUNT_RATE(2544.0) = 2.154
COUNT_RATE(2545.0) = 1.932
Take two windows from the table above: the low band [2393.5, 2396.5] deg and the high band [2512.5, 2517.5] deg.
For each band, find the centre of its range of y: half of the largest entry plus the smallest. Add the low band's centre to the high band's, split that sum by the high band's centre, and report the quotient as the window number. 2.0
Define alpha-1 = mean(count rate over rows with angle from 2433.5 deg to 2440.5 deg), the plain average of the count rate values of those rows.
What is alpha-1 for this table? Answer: 1.87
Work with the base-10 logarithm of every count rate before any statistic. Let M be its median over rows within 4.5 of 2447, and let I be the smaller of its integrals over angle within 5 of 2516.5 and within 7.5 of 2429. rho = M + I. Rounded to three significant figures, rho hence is 3.12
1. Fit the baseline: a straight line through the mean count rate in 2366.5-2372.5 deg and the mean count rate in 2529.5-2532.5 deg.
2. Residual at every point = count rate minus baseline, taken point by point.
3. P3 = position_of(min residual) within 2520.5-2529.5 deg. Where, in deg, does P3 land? 2523.0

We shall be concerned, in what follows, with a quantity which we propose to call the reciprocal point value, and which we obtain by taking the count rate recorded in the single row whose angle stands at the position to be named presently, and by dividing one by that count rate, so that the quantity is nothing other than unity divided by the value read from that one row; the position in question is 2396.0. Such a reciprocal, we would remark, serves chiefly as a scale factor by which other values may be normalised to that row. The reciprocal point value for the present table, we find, 0.536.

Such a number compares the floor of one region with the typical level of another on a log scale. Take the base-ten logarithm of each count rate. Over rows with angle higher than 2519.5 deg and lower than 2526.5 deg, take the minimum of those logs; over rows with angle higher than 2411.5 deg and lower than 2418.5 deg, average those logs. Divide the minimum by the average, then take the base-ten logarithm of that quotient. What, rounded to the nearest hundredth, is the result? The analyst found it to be 0.81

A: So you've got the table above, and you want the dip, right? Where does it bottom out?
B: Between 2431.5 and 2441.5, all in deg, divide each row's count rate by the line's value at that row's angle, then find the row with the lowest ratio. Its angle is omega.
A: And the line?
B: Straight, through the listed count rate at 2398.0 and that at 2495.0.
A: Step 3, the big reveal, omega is 2435.0 deg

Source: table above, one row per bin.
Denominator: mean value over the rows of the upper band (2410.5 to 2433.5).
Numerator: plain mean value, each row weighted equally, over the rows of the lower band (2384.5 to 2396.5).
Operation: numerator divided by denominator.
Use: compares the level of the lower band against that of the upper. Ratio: 1.16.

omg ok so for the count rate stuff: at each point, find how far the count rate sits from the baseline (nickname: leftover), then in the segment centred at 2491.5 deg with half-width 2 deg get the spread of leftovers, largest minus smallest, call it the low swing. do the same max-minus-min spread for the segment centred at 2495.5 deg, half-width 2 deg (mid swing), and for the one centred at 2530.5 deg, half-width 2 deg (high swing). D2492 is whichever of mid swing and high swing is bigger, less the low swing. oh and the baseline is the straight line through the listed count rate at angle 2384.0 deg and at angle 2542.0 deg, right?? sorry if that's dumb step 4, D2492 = 0.11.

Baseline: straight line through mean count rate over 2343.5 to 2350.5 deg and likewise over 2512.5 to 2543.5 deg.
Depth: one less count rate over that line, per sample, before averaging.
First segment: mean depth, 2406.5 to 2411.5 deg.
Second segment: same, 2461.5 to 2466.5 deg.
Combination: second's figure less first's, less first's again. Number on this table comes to -0.69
